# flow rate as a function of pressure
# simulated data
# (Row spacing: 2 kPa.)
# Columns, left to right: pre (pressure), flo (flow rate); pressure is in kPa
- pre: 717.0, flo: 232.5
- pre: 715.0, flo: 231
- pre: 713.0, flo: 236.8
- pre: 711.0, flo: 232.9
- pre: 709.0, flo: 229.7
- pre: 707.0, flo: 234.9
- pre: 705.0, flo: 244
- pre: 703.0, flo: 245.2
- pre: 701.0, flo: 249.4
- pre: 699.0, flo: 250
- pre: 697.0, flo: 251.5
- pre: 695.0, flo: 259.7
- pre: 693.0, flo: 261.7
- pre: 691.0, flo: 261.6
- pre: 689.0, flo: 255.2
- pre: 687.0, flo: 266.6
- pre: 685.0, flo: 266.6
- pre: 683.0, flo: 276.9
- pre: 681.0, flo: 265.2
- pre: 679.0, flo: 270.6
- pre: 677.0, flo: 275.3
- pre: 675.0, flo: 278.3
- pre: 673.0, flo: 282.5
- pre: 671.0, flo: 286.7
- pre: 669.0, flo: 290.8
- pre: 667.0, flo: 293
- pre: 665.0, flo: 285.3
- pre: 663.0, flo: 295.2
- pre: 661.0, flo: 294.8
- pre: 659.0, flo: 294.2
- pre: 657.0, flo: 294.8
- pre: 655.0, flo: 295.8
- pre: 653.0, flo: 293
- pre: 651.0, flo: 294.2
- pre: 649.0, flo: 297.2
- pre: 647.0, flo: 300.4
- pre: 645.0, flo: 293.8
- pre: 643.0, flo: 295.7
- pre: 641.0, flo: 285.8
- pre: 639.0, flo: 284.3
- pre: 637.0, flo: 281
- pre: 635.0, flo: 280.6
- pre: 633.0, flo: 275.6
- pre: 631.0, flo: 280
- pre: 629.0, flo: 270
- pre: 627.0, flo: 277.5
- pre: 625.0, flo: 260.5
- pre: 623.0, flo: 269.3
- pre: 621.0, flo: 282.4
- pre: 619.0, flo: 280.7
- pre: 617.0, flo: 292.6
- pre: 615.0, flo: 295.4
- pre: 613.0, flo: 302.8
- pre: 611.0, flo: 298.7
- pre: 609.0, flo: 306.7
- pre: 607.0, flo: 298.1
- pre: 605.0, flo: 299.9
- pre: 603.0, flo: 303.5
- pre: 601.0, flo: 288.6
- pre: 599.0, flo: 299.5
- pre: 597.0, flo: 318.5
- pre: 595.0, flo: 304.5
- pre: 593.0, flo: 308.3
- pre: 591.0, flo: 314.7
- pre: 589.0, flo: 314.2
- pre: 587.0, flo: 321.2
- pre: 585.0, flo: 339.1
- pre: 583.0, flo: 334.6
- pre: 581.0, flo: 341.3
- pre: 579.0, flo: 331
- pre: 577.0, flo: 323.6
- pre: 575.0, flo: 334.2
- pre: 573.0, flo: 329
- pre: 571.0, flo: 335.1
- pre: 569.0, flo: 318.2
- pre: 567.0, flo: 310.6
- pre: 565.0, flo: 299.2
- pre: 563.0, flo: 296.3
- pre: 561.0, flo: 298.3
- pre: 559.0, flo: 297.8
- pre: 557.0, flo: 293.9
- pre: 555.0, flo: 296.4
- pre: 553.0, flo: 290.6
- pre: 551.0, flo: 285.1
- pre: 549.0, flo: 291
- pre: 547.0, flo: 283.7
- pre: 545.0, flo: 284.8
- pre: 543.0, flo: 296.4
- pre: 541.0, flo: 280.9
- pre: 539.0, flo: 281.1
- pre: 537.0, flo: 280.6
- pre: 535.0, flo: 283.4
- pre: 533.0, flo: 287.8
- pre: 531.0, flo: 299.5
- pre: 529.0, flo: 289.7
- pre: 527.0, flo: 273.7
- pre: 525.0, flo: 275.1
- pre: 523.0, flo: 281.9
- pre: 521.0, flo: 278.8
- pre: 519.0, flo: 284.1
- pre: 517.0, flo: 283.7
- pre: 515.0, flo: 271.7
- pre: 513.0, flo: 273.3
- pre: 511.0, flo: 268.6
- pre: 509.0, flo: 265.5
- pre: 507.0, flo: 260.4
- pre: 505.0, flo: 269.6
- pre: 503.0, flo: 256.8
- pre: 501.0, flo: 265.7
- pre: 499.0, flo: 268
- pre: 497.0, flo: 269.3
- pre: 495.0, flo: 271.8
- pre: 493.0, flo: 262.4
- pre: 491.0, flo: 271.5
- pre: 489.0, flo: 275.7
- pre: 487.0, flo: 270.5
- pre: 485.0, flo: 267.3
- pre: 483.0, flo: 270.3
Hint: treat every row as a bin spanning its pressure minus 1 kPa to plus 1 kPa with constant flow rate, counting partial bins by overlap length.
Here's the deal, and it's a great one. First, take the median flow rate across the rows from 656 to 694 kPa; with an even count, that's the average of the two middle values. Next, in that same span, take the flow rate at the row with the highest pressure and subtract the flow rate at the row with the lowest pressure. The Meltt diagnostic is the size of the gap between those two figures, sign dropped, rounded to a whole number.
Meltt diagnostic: 311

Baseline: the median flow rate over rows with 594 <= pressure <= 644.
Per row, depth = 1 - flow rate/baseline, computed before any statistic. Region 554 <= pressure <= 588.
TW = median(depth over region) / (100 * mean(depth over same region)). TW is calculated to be 0.011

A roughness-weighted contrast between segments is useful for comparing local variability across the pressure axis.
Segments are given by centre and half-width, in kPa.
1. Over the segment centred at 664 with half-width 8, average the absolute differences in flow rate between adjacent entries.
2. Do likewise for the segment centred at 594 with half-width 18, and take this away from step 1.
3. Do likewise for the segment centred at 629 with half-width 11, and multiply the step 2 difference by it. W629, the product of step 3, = -35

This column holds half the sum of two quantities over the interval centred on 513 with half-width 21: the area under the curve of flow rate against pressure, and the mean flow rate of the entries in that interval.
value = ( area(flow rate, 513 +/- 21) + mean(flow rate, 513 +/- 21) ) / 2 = 5894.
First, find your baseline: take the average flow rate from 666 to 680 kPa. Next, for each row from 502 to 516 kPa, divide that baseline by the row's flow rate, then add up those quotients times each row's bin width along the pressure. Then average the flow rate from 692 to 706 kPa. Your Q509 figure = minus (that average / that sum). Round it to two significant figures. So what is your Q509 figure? -17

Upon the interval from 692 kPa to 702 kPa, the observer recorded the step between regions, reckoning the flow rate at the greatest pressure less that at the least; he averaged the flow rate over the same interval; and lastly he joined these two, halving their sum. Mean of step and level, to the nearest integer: 121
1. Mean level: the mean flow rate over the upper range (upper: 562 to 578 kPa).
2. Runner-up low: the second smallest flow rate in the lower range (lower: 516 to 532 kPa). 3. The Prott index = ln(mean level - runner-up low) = 3.8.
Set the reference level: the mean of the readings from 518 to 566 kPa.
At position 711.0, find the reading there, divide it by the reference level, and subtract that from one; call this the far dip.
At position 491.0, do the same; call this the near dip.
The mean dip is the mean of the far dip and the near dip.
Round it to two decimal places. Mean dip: 0.12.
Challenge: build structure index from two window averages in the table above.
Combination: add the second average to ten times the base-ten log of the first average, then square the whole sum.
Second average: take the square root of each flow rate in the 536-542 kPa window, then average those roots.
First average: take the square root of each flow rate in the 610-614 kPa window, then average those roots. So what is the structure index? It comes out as 850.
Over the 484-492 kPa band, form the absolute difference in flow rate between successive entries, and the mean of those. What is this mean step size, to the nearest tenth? 4.2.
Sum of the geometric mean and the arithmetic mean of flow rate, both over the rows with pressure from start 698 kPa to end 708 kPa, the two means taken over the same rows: 489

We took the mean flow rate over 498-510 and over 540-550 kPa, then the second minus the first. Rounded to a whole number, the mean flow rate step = 23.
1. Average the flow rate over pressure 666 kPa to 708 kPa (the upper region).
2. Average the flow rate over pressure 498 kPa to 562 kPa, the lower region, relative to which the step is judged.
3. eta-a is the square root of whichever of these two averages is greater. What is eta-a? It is 16.8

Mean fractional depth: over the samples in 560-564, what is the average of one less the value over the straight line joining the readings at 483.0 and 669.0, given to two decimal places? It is -0.07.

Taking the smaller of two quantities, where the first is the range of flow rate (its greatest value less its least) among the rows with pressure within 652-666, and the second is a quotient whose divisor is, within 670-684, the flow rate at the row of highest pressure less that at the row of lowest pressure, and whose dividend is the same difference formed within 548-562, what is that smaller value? -0.74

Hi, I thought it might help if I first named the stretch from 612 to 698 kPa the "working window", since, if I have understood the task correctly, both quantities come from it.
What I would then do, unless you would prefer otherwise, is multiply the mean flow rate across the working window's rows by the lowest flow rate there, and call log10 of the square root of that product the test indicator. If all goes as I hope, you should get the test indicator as 2.42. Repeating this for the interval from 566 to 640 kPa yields 2.45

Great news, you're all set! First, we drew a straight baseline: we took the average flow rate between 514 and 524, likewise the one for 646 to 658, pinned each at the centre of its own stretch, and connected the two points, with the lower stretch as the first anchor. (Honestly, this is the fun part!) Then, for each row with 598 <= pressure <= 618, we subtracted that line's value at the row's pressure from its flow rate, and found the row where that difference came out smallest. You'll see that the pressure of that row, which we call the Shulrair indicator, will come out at 601.0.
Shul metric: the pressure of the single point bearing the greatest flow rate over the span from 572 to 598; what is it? 581.0 kPa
